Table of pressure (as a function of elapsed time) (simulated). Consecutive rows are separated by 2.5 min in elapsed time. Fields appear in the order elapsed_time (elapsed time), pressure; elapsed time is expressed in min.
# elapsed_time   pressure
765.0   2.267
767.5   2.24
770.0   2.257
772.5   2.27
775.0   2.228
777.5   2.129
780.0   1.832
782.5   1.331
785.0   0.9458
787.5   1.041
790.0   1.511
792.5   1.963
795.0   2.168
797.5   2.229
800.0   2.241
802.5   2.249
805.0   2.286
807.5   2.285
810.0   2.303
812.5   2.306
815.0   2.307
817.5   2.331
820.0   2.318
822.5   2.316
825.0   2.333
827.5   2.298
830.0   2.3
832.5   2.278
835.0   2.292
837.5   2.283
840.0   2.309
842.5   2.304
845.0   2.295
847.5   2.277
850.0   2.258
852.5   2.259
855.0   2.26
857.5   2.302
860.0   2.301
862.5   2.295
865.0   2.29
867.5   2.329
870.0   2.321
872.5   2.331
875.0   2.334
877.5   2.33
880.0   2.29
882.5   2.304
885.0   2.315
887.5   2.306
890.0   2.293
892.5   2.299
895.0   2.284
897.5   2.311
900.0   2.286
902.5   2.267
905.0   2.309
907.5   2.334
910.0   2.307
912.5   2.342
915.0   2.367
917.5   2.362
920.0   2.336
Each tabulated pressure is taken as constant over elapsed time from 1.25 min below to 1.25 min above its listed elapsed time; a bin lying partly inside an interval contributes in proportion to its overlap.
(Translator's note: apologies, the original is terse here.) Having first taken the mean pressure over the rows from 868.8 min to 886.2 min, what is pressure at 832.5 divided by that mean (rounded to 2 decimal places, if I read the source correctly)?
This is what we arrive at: 0.98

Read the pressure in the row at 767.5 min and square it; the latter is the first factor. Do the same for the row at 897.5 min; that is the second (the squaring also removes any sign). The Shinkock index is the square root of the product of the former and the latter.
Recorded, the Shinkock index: 5.18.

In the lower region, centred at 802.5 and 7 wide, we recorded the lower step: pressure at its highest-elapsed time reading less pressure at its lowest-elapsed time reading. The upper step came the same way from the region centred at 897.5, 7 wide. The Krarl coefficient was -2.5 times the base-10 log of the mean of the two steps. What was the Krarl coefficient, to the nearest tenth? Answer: 4.1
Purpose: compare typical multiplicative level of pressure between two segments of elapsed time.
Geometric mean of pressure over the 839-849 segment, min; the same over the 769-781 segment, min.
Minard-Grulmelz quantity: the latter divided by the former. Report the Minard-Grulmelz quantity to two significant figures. 0.93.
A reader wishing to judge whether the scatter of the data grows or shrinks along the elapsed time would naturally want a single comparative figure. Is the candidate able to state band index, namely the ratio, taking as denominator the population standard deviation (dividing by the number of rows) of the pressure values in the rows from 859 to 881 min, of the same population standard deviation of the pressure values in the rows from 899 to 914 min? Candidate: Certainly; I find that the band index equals 1.4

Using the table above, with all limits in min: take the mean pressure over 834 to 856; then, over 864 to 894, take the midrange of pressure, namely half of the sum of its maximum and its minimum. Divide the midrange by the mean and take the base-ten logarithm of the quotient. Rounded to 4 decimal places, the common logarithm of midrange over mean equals 0.0057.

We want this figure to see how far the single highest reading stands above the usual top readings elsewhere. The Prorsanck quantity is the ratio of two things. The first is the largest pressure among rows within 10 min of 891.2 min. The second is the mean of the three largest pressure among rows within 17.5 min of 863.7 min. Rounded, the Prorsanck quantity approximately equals 0.99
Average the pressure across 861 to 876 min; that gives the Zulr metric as 2.32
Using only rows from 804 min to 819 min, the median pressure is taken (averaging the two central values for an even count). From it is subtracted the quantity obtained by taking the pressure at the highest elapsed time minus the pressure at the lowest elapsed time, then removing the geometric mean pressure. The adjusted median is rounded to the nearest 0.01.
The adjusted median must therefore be 4.56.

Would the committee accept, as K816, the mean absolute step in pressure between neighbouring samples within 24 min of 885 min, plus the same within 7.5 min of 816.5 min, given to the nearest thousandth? 0.026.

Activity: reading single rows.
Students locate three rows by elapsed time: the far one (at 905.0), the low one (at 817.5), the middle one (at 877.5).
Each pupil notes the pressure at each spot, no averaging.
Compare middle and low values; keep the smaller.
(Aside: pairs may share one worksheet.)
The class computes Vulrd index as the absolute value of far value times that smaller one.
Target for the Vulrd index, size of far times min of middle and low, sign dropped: 5.38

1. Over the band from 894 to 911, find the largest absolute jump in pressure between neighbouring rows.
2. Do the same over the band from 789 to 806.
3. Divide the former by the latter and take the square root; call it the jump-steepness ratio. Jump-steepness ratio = 0.30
